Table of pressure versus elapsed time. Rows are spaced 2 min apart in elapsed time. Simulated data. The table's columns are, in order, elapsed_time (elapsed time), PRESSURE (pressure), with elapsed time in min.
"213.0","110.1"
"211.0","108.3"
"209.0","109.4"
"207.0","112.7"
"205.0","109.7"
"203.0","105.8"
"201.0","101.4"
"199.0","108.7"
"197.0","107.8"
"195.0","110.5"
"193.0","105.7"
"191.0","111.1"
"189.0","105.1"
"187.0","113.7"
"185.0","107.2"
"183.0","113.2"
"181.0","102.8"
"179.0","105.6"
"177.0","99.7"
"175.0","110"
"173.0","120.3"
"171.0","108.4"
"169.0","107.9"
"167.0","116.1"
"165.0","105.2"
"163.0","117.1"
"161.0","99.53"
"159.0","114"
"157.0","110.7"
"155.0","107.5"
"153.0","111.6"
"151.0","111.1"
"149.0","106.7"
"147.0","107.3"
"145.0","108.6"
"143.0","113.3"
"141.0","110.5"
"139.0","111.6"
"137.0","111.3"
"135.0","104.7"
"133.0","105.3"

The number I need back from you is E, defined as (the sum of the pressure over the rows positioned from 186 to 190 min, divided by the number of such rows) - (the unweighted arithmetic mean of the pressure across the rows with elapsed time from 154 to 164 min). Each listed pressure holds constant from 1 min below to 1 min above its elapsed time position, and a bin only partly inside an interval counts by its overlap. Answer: 0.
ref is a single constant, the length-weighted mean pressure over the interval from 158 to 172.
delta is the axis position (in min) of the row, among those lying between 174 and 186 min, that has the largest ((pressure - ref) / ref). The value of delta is 183.0 min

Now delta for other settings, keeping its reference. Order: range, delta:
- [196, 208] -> 207.0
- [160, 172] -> 163.0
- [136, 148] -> 143.0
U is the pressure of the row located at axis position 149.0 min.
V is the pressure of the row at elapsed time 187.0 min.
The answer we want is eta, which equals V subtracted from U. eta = -7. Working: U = 106.7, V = 113.7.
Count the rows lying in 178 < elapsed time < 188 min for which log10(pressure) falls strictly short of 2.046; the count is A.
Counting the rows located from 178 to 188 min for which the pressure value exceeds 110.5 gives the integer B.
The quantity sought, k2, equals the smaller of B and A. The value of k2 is 2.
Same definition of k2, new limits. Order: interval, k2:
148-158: 3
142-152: 2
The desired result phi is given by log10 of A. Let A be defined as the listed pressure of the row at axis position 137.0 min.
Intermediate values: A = 111.3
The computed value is 2.05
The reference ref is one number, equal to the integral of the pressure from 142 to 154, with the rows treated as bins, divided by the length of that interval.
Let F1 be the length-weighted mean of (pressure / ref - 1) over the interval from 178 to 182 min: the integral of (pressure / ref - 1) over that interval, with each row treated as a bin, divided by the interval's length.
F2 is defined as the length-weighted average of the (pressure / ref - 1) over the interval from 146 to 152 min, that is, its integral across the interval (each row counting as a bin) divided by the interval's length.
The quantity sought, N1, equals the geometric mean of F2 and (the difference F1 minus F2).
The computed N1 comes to 0.022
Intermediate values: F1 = -0.051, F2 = -0.013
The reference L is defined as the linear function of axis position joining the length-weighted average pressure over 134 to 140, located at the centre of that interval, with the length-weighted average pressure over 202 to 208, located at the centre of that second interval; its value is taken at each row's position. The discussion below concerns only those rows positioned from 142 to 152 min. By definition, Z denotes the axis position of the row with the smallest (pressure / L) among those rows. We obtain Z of 149.0 min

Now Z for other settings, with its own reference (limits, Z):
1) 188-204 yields 201.0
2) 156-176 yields 161.0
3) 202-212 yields 203.0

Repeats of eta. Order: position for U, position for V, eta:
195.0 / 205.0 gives 1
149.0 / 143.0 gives -7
